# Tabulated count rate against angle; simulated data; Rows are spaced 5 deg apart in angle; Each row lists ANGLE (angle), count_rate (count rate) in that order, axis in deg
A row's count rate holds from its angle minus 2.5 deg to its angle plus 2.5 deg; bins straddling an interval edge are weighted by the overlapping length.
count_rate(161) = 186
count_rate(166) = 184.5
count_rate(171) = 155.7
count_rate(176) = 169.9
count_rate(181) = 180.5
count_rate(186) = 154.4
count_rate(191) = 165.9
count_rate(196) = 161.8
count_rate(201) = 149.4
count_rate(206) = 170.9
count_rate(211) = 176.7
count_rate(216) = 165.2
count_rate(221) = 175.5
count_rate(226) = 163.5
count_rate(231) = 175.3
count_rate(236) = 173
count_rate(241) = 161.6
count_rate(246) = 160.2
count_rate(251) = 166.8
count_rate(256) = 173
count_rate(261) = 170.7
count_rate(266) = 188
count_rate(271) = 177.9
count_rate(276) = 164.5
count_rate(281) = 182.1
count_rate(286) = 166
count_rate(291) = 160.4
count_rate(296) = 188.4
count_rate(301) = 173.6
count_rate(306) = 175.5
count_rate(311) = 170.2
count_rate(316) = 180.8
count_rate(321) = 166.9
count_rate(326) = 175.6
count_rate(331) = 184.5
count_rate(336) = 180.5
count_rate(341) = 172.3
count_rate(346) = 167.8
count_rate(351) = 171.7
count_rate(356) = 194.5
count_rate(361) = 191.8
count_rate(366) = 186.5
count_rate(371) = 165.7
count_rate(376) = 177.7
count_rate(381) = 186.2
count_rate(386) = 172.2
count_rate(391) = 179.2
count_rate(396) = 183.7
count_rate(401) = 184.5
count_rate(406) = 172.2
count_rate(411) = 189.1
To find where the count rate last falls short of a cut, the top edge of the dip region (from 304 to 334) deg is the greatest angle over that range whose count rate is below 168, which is 321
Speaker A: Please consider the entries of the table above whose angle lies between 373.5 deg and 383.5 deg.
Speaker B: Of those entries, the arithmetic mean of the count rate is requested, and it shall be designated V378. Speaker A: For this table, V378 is 182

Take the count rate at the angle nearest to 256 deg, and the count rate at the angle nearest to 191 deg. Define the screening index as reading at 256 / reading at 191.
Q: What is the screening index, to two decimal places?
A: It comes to 1.04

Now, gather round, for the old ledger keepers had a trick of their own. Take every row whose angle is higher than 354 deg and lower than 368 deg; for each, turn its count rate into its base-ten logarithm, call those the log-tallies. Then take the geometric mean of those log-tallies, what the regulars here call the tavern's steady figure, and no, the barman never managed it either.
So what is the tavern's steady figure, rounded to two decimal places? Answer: 2.28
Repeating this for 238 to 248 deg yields 2.21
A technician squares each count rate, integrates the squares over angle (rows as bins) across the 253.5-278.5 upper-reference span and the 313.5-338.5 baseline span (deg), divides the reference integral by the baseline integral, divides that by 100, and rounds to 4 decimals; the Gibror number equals 0.0097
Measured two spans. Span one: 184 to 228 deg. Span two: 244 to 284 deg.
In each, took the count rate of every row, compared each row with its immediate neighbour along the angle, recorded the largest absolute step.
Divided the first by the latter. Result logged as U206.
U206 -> 1.22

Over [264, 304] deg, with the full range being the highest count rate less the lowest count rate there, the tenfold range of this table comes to 280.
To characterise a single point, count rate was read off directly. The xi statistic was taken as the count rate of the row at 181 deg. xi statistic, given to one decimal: 180.5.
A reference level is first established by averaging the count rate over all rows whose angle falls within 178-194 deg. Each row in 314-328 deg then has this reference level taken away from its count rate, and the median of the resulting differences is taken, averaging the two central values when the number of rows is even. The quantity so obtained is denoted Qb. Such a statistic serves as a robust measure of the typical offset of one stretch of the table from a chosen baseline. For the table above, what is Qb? 9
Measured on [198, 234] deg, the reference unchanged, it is 4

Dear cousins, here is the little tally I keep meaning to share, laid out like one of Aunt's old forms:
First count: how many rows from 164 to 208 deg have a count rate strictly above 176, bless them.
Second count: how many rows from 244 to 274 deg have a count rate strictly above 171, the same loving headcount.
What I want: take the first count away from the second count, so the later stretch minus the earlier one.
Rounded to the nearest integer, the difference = 1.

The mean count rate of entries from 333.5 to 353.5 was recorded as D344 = 173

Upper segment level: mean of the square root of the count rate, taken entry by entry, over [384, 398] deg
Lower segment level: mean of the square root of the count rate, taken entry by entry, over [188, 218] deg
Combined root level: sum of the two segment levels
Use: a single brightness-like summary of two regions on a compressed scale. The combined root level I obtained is 26.2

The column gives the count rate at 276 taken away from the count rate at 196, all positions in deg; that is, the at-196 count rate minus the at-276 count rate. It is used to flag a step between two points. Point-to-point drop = -3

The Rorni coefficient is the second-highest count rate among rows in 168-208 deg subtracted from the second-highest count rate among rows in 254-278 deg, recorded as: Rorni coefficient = 7.0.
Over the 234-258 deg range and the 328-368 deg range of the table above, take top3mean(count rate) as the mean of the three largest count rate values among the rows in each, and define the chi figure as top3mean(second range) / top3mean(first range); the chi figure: 1.117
